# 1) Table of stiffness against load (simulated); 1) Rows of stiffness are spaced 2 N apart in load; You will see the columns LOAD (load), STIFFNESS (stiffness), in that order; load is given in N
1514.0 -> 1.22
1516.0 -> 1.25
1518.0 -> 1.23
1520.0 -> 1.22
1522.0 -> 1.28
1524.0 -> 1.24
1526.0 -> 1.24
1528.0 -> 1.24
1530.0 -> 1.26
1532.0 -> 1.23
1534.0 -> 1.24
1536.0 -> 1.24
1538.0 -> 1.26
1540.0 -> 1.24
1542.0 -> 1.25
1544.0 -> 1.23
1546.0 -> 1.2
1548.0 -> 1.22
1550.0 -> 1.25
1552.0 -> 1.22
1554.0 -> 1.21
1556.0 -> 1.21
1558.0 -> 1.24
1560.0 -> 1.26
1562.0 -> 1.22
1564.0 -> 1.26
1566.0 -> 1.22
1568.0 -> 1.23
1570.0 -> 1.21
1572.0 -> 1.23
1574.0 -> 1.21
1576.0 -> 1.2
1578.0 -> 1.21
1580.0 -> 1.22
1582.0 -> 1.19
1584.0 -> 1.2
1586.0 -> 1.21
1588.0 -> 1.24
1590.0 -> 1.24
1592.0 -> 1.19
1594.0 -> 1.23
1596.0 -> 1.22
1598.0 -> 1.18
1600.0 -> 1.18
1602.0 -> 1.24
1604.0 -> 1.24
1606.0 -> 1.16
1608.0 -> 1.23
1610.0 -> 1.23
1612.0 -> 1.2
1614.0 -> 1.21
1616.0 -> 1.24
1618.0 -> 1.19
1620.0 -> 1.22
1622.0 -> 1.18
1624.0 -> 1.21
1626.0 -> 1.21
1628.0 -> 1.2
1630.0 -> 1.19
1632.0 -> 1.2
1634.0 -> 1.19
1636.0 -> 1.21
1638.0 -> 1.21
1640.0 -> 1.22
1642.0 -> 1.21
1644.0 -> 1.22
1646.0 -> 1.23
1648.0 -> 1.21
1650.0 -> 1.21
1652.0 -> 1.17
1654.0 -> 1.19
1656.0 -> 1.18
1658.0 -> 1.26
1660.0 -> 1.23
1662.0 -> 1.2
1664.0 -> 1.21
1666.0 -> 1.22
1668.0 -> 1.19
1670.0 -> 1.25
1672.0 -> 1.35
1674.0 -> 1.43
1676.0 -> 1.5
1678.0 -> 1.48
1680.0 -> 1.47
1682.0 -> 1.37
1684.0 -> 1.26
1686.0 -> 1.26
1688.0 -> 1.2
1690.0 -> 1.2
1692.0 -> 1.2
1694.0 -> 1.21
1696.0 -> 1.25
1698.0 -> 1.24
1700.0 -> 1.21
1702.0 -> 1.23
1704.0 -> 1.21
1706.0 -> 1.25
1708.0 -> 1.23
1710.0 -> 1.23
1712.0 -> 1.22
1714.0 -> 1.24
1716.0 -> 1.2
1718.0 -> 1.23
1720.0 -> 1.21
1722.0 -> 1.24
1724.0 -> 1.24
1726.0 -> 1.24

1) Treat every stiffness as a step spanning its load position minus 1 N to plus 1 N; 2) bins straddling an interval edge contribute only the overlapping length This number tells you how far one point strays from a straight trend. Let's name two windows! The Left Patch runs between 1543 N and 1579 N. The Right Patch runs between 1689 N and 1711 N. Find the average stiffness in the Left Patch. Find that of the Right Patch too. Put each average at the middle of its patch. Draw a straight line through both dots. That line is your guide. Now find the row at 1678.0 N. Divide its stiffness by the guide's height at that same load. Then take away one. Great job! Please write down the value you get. 0.21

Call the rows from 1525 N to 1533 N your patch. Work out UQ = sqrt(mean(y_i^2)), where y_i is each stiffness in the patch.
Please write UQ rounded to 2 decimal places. 1.24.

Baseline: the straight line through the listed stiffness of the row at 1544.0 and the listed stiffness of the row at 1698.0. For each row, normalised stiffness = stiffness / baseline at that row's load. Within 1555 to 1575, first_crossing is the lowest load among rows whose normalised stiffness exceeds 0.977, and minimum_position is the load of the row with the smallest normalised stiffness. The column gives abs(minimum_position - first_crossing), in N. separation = 18 N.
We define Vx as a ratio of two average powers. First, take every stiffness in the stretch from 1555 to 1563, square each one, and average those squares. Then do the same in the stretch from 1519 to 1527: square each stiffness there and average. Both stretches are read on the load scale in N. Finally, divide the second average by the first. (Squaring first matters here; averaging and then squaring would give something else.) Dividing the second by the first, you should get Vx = 1.02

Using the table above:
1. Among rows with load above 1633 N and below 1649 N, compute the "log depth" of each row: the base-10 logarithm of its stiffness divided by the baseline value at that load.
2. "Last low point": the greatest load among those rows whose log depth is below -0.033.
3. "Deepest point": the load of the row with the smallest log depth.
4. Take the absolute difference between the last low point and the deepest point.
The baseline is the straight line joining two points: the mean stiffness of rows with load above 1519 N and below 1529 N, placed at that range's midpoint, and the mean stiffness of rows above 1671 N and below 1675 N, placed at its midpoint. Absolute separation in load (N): 14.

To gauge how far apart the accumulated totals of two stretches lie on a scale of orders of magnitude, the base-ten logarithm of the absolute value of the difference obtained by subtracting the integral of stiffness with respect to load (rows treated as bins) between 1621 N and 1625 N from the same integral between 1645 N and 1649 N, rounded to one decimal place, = -1.0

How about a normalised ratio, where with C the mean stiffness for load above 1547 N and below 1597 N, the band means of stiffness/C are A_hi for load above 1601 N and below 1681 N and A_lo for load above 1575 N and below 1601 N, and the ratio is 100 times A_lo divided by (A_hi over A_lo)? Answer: 96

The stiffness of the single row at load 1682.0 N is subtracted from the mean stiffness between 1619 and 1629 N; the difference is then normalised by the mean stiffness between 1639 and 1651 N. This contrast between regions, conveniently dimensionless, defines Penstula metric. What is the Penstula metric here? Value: -0.14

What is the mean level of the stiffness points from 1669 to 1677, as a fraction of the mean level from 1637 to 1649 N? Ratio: 1.14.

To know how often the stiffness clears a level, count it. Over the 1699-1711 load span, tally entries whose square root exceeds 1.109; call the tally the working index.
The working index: 4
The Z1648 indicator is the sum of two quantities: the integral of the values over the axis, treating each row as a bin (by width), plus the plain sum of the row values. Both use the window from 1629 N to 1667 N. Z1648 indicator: 68.9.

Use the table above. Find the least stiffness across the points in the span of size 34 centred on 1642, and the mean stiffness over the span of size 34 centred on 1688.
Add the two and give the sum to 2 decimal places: 2.47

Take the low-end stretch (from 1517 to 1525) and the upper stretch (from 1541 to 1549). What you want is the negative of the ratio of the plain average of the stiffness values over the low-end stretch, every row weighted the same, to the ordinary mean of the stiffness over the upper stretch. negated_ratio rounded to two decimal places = -1.01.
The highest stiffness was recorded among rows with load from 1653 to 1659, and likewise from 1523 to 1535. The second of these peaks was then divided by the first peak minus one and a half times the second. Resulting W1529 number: -2.00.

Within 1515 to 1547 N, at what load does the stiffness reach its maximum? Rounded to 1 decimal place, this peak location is 1522.0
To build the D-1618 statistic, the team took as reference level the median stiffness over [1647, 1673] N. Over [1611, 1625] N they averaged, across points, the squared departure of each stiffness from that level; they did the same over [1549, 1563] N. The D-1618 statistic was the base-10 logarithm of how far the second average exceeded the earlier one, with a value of -3.40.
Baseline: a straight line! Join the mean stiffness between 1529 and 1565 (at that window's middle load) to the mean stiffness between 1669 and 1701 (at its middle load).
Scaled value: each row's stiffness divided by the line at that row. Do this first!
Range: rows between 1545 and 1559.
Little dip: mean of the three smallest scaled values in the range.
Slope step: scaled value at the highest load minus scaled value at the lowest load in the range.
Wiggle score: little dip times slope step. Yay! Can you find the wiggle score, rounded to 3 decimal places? 0.027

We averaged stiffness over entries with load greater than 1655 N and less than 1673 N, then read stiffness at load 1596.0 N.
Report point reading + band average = 2.45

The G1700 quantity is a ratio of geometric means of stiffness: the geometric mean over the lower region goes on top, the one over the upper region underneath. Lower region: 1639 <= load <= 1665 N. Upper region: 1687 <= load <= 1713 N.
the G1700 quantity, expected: 0.99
